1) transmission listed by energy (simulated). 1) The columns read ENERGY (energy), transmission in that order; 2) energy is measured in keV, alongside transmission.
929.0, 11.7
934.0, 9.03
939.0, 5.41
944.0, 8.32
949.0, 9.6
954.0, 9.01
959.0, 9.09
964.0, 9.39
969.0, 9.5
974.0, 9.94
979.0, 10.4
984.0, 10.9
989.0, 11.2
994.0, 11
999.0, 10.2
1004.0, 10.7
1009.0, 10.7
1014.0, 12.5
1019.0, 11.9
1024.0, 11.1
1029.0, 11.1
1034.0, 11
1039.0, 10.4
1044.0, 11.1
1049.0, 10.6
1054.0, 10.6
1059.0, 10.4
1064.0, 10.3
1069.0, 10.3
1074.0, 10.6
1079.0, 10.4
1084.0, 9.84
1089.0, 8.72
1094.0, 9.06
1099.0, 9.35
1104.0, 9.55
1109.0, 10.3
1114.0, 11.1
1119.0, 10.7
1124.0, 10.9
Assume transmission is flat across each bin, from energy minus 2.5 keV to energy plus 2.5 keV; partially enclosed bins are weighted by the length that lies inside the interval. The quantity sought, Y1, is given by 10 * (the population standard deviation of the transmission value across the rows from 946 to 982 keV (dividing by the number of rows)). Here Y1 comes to 4.5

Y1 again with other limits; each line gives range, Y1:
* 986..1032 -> 6.4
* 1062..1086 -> 2.5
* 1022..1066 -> 3.2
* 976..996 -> 2.9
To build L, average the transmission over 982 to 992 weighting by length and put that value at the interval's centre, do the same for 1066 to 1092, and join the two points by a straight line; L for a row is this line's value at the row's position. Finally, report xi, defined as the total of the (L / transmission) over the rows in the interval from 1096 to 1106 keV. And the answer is 2.05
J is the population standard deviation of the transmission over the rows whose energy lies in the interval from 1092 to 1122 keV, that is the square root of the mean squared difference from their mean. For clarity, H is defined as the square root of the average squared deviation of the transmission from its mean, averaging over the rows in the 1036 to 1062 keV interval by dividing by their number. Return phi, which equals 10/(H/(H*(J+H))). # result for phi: 10.0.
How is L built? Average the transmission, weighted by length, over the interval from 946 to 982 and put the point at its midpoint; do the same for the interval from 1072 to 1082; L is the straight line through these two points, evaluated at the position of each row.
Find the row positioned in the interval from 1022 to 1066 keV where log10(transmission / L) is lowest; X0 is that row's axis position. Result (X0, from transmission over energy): 1064.0 keV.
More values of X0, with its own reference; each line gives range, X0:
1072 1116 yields 1089.0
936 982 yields 939.0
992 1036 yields 999.0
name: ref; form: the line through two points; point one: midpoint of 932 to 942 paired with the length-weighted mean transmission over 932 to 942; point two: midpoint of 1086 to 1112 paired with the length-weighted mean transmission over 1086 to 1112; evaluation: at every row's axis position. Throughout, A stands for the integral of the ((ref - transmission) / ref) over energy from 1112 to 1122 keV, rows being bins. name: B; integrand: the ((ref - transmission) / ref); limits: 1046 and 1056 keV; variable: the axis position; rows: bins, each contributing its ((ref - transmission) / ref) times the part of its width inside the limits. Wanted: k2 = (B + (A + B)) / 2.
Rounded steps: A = -1.2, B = -2.1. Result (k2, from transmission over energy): -2.7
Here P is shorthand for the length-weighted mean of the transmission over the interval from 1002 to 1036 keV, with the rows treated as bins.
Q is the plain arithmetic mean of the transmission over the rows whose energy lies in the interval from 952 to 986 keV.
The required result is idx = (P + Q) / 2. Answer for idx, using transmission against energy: 10.5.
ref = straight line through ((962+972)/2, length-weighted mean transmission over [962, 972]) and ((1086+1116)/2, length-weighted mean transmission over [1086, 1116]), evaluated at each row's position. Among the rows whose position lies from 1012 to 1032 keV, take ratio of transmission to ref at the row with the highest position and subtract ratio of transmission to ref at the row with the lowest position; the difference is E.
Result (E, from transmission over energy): -0.15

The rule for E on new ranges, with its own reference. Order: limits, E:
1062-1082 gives 0.01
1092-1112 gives 0.13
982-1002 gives -0.08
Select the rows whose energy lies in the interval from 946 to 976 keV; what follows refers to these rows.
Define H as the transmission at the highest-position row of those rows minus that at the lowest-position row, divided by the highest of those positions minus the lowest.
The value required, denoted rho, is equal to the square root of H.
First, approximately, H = 0.0136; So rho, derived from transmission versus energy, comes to 0.117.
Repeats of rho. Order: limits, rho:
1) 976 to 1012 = 0.100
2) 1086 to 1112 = 0.281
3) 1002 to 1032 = 0.126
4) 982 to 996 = 0.100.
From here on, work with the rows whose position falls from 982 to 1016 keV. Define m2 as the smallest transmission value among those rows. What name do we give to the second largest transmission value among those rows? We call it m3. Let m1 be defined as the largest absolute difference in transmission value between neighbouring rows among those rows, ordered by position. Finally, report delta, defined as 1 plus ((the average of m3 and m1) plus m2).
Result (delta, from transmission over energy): 18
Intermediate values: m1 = 1.8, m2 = 10.2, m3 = 11.2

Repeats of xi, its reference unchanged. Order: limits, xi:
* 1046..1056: 1.94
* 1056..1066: 1.97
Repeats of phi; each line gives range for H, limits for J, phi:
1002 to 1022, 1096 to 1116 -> 14.7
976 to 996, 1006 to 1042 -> 9.6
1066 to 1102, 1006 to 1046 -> 13.0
